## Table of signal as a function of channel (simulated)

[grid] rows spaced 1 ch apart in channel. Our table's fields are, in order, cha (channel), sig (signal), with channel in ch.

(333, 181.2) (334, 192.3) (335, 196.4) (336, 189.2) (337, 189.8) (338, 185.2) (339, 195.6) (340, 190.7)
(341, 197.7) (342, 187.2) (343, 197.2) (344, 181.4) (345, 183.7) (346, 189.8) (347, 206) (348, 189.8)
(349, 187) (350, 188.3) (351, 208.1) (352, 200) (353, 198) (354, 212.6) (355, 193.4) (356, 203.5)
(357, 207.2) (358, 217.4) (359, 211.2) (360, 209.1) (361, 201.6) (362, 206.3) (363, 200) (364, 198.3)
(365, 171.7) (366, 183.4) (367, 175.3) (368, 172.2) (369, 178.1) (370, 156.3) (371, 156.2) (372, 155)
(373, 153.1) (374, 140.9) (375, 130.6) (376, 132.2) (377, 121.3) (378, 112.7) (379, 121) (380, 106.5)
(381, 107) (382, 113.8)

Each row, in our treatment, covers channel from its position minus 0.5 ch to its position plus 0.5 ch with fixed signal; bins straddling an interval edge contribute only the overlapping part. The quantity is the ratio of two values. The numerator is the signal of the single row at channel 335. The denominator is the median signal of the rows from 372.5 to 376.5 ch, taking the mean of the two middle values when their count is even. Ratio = 1.44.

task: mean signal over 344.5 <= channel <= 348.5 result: 192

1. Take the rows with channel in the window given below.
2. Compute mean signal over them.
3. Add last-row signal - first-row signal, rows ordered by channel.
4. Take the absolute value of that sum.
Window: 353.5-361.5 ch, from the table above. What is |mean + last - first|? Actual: 196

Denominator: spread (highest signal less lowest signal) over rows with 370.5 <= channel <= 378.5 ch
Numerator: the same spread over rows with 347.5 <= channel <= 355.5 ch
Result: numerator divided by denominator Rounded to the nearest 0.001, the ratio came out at 0.589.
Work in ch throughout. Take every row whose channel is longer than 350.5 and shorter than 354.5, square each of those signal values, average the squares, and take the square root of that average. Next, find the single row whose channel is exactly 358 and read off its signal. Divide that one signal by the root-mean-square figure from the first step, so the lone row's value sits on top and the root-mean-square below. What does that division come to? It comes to 1.06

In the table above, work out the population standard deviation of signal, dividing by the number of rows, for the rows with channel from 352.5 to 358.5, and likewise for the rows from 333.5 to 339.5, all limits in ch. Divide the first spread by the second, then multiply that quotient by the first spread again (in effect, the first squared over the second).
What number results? 17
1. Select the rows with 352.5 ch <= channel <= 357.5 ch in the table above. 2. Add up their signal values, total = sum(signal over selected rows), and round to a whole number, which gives 1015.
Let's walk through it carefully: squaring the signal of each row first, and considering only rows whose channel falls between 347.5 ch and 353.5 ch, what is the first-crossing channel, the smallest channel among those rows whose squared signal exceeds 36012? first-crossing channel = 348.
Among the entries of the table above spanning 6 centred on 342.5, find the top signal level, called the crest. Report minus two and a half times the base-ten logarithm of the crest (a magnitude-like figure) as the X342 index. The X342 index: -5.74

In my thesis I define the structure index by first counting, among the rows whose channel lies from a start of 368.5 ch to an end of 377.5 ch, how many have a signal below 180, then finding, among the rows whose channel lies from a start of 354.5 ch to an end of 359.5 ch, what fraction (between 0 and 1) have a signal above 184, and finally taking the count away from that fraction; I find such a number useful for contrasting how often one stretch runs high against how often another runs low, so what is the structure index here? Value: -8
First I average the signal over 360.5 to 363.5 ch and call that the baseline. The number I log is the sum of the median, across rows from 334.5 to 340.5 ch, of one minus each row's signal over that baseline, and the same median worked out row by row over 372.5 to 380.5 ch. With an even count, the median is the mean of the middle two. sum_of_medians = 0.44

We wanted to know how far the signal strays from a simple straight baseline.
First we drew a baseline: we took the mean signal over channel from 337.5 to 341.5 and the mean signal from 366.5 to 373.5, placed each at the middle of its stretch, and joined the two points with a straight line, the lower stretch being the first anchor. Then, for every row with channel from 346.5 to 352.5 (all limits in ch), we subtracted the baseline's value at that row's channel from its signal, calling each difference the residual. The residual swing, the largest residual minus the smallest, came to 23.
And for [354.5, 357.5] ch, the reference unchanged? 16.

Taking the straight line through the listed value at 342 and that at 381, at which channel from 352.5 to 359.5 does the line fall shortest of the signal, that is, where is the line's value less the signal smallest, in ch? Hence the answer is 358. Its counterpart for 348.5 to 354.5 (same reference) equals 354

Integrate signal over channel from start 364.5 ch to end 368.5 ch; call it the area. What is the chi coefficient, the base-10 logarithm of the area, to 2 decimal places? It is 2.85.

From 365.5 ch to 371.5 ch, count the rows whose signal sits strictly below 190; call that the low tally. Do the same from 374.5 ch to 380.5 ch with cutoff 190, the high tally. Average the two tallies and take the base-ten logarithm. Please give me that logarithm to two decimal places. 0.78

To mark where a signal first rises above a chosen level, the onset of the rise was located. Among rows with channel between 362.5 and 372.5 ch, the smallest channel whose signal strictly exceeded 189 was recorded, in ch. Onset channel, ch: 363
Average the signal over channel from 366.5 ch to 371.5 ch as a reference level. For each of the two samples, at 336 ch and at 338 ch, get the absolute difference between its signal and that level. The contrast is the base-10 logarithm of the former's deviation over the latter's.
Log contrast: 0.1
